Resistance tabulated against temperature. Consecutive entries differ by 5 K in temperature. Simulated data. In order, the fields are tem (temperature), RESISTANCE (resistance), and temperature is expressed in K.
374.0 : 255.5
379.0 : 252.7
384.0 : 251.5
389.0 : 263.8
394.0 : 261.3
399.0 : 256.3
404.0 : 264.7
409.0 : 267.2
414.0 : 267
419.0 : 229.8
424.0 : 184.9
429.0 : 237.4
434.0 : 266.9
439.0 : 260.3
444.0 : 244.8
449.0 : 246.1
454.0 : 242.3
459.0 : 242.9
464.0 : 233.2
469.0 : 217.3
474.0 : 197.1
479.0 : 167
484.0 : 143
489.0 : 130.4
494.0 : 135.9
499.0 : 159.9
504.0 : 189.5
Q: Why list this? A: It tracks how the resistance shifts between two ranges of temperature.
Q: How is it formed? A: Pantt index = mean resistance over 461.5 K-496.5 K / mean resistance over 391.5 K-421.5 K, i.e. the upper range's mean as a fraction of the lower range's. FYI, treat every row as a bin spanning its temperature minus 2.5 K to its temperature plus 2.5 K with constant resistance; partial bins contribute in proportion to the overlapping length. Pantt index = 0.7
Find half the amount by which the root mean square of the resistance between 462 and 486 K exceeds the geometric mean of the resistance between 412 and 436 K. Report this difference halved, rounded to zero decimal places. -20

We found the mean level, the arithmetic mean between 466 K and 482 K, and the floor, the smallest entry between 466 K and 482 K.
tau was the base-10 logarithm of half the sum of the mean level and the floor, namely 2.26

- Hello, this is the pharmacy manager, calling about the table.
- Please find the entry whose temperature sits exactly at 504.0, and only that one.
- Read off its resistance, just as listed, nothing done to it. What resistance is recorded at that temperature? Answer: 189.5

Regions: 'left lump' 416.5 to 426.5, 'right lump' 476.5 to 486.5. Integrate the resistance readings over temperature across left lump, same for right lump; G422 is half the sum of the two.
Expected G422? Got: 1812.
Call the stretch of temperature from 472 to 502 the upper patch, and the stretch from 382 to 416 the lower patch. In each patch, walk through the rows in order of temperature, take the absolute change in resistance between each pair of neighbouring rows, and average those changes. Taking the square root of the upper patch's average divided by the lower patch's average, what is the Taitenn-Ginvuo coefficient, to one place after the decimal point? 1.9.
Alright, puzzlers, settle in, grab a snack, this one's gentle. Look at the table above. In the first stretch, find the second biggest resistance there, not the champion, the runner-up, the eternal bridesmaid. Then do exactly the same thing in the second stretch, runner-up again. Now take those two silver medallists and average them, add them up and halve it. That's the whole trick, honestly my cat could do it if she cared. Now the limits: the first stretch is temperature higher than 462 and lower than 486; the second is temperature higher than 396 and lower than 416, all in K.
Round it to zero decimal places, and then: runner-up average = 242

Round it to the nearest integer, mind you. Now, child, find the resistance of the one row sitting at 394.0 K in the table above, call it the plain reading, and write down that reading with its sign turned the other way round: -261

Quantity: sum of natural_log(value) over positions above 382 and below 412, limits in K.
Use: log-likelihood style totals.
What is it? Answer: 33.4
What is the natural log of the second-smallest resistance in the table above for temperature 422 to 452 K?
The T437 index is 5.47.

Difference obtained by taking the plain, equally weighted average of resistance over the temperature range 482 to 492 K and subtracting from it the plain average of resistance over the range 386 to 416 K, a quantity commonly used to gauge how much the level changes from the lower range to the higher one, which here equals -127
